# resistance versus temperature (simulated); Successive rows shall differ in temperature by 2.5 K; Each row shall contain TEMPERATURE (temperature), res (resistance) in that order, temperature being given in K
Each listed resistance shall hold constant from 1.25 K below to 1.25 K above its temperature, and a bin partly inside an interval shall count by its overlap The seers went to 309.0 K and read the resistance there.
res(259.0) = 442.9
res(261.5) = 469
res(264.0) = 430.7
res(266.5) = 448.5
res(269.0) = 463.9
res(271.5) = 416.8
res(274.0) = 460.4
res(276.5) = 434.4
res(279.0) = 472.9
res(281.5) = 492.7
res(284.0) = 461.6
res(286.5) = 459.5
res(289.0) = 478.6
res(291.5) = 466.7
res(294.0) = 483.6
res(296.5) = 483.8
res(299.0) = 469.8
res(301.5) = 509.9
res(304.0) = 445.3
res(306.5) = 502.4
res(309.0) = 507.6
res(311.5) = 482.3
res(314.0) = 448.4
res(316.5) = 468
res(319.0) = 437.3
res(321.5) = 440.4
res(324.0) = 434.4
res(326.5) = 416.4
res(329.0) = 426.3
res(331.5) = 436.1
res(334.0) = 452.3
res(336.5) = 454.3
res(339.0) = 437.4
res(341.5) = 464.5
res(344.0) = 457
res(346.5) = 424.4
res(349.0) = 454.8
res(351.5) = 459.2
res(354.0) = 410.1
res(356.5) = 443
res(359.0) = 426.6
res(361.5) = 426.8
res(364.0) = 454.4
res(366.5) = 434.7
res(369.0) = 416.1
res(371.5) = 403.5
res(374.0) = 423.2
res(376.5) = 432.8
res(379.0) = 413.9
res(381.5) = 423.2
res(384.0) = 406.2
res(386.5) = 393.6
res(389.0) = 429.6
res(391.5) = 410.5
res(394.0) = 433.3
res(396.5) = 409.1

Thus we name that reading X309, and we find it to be 507.6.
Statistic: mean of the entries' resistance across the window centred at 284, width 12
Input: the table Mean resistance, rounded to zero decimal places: 473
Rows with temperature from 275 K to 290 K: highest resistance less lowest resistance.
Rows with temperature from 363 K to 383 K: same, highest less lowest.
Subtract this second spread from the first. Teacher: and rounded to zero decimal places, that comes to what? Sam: 7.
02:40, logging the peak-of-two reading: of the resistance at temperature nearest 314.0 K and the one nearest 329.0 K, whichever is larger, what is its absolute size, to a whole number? 448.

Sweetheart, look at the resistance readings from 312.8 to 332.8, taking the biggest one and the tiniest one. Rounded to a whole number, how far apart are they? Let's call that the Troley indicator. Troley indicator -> 52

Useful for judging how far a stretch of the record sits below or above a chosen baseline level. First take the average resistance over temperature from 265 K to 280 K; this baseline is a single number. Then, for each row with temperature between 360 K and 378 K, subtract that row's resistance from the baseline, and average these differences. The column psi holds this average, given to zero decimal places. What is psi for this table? 22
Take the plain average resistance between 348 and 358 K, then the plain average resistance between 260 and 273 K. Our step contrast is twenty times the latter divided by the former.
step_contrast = 20.2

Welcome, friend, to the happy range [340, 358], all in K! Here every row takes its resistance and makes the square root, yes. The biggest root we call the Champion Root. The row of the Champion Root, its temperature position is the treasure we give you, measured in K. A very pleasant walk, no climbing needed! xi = 341.5 K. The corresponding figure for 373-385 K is 376.5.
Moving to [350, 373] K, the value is 351.5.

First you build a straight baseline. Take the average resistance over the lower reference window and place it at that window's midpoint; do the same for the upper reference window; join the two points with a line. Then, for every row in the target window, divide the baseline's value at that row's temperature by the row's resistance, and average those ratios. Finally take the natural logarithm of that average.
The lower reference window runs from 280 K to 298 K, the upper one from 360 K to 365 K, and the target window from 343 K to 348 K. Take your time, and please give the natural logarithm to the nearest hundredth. 0.02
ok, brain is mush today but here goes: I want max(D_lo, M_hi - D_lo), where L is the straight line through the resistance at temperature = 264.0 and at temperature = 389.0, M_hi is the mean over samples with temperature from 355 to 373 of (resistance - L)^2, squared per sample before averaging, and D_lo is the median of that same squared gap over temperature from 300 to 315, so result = 3950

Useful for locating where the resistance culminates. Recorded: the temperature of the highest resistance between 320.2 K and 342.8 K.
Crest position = 341.5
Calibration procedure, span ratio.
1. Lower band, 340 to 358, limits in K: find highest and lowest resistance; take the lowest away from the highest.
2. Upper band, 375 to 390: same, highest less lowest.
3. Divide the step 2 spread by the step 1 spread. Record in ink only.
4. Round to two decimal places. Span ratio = 0.72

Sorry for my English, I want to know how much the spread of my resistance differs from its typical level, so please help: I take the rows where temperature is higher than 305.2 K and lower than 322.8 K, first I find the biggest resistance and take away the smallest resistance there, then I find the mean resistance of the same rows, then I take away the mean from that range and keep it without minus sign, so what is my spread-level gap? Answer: 399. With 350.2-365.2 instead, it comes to 388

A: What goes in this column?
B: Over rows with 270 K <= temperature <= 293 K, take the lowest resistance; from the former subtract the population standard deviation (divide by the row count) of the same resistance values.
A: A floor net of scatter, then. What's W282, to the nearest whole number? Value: 395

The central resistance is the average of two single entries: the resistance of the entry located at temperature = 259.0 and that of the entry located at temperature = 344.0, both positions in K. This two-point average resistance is 450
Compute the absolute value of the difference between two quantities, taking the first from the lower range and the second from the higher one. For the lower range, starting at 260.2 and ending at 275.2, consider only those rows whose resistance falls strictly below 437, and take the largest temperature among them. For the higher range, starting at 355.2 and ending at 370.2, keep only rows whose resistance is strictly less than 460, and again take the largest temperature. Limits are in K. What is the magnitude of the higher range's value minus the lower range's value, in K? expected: 97.5 K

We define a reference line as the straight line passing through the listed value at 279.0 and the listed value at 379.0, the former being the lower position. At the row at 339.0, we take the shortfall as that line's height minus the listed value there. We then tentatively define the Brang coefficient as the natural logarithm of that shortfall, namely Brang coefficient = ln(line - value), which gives -2.3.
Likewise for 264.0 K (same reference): 3.9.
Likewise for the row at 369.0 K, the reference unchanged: 1.3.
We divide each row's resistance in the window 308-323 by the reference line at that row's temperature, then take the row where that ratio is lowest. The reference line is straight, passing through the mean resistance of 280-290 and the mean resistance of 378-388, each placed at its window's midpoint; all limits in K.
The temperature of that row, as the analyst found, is 319.0 K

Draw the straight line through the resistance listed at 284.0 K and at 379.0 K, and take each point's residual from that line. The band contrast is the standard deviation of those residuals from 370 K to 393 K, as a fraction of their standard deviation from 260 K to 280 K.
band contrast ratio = 0.63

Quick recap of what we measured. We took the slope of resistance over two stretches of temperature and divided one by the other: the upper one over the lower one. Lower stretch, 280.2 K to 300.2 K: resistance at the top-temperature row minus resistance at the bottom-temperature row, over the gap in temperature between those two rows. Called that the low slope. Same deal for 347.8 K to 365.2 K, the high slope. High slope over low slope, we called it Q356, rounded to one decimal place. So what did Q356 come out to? 0.0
